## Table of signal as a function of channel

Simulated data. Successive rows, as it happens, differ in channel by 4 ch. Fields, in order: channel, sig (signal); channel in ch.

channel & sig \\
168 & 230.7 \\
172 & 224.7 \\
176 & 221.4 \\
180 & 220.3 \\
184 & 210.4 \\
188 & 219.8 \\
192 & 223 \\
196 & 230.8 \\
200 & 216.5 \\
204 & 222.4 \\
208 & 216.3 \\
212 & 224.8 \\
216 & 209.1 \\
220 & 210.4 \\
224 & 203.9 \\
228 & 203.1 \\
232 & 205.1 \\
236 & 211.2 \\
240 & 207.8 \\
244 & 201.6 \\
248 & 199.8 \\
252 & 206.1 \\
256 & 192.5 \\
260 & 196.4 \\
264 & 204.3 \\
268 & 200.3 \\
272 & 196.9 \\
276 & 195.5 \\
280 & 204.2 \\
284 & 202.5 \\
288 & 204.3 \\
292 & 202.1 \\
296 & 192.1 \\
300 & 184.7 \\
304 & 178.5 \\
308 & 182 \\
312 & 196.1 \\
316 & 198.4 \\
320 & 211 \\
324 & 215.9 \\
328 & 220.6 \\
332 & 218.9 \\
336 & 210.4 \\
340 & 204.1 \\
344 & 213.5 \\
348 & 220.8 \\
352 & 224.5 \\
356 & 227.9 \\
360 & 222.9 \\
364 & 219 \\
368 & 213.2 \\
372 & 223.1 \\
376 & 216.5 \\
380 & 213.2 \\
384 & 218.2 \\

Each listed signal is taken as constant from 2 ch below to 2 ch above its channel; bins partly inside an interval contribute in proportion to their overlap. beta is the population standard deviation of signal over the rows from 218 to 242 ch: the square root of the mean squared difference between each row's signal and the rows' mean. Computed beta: 3.1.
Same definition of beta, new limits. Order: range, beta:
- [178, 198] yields 6.5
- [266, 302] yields 6.1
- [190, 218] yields 6.5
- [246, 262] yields 5.0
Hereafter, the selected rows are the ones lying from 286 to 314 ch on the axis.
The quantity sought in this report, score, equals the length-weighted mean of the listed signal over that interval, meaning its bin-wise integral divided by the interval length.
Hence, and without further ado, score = 191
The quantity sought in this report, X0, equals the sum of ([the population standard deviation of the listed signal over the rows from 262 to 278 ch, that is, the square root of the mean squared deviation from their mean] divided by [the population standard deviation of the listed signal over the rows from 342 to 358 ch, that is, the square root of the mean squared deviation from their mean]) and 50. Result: 50.6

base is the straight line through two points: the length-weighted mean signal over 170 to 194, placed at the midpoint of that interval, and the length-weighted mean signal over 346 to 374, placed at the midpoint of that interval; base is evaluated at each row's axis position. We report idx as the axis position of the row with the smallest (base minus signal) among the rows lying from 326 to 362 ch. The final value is 356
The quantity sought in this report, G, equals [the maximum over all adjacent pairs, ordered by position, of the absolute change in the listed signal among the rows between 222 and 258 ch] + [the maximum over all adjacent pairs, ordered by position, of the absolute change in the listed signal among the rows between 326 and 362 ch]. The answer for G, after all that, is 23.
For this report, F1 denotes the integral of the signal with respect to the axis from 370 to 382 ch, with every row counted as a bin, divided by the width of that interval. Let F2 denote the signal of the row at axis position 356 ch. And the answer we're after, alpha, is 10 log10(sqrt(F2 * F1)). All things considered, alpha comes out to 23.48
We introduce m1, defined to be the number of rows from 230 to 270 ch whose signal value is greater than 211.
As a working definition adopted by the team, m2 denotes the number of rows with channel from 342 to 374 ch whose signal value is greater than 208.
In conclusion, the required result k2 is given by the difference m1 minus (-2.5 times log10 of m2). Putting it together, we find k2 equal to 3.3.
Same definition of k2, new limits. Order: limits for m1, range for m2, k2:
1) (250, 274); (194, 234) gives 2.1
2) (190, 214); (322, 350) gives 7.9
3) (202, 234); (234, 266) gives 3.0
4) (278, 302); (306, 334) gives 1.5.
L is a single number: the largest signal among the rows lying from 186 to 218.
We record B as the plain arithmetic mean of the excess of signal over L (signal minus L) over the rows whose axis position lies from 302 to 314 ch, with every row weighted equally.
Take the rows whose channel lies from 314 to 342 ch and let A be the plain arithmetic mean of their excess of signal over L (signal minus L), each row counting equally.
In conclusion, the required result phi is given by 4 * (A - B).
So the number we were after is 103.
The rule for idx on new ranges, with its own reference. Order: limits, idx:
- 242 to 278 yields 252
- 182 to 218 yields 196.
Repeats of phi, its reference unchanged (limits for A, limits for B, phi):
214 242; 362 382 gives -39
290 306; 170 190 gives -120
